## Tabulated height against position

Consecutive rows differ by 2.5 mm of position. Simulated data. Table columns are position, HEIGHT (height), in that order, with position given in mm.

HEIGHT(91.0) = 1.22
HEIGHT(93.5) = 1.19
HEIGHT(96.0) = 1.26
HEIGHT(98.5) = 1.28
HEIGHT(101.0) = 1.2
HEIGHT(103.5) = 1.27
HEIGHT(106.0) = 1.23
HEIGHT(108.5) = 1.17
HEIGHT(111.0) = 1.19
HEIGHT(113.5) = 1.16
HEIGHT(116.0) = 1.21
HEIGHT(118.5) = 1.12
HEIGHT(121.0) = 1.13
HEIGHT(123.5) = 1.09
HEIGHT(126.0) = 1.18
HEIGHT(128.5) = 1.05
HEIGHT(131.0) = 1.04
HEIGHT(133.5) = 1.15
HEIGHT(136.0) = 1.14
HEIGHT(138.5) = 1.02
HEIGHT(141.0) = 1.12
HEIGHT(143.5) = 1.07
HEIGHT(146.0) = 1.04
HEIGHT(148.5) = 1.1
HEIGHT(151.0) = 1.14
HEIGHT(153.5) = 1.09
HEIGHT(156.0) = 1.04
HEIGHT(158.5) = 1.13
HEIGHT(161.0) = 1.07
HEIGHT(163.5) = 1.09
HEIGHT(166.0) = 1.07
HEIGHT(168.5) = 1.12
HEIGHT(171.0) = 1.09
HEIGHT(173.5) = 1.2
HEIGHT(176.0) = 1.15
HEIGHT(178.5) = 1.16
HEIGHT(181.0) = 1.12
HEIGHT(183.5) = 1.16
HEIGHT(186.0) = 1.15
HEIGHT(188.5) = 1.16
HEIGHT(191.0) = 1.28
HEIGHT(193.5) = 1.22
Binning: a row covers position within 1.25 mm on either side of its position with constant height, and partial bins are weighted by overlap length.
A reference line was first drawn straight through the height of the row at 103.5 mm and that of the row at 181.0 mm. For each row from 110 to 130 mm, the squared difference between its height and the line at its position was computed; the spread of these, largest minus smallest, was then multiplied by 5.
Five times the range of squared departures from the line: 0.14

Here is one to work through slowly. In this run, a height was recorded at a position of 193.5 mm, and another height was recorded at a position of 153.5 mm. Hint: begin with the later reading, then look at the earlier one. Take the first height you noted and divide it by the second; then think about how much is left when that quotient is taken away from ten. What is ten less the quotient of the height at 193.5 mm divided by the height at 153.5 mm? 8.88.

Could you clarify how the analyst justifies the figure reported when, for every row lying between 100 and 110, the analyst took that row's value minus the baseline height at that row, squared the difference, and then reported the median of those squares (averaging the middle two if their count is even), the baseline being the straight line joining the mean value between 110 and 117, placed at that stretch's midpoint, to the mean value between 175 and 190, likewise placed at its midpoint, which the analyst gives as 0.0010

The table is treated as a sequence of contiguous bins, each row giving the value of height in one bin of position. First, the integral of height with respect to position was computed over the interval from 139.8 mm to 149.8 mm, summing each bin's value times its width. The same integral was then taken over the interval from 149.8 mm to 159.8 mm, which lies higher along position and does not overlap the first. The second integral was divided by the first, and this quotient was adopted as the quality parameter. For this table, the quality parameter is 1.02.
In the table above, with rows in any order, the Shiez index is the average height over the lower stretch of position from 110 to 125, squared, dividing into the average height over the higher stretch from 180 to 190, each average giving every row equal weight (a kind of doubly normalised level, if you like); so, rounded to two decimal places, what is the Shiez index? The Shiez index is 0.87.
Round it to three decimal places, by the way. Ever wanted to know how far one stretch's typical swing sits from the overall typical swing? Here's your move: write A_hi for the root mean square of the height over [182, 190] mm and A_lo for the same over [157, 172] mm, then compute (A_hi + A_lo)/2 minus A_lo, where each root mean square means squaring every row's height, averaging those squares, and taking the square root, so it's 0.031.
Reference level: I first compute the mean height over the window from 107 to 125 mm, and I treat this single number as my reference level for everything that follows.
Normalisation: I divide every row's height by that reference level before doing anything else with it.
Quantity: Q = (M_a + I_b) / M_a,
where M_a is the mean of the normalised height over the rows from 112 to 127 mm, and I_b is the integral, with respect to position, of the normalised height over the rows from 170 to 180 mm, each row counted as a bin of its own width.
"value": 11.0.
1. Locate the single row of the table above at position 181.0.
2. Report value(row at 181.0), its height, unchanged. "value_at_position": 1.12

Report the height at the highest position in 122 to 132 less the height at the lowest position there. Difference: -0.050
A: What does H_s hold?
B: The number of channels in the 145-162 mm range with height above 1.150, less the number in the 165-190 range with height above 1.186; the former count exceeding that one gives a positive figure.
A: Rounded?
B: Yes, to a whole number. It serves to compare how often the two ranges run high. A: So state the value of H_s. -1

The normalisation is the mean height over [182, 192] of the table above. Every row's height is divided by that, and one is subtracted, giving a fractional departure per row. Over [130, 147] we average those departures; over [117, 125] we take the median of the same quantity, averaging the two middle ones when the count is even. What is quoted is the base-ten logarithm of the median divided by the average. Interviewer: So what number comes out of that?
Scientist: -0.19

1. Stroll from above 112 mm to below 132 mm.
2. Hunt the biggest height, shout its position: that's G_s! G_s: 116.0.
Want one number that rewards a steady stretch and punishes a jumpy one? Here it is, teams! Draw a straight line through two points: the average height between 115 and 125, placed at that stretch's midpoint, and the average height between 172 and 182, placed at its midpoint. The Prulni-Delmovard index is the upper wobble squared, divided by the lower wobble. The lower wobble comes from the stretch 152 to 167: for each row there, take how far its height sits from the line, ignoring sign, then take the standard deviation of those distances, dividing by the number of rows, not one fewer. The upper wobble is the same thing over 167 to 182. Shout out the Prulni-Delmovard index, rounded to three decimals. 0.017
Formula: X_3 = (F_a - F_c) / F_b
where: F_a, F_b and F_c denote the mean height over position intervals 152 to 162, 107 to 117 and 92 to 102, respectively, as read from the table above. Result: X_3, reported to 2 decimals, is -0.13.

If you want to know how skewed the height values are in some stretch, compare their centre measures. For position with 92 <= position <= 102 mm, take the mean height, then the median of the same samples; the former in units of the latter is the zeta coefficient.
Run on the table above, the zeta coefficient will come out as 1.00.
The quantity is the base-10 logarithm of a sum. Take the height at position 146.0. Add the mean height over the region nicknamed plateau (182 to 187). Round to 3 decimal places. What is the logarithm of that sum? 0.341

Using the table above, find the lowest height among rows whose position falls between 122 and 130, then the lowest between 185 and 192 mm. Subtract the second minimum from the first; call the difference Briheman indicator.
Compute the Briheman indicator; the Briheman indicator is -0.10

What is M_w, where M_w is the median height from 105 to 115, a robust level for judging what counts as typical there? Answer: 1.18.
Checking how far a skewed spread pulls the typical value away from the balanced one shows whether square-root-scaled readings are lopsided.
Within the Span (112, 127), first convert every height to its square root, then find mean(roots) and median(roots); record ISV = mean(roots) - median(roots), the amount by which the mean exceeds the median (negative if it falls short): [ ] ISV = 0.001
